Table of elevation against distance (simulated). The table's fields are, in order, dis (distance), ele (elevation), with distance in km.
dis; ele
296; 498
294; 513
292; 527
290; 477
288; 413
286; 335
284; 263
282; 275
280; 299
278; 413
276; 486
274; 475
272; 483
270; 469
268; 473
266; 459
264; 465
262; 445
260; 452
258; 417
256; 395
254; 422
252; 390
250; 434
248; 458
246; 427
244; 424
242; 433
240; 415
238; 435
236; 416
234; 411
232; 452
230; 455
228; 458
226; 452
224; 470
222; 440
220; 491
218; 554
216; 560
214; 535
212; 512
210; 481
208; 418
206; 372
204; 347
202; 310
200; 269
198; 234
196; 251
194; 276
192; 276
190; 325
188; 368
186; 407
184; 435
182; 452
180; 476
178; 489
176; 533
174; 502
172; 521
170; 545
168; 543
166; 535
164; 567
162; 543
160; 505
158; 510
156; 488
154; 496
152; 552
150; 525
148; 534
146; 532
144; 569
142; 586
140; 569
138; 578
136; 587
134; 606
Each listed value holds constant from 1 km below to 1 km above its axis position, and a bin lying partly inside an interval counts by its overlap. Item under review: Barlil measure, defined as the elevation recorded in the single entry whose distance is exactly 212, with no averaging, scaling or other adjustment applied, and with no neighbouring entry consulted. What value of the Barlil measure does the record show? 512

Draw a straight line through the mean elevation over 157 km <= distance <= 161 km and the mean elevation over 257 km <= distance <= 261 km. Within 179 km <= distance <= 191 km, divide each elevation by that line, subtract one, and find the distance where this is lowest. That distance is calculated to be 190 km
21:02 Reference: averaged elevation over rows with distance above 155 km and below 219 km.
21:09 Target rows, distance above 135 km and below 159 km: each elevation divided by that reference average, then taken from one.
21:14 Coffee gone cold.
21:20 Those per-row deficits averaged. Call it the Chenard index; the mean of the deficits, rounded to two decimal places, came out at -0.23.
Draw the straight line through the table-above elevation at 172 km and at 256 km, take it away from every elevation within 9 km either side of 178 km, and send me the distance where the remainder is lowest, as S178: 186 km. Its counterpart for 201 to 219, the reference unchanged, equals 202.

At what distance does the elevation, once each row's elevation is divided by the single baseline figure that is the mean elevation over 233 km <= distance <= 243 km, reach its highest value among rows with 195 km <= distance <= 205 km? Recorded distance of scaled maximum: 204 km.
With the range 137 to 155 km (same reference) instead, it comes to 142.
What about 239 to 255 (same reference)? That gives 248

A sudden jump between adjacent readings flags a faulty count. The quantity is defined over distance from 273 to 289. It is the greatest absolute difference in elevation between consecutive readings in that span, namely 114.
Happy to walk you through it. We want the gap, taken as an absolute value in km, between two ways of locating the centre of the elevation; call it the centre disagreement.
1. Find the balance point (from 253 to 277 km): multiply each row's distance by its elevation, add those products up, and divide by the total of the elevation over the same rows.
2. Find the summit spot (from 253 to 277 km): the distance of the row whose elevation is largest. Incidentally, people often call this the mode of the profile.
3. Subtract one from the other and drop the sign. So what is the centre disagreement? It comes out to 10.6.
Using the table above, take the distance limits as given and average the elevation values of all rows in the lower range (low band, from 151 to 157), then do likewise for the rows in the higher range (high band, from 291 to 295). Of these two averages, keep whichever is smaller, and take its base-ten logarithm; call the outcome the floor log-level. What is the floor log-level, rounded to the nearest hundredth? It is 2.71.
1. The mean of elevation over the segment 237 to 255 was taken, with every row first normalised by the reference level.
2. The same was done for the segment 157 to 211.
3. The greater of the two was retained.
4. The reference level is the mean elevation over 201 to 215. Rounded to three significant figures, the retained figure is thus 1.00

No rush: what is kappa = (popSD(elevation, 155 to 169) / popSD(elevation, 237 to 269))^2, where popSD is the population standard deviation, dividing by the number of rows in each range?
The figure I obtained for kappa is 1.2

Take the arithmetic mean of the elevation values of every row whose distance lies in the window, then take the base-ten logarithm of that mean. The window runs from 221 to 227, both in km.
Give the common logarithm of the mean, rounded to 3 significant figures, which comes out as 2.66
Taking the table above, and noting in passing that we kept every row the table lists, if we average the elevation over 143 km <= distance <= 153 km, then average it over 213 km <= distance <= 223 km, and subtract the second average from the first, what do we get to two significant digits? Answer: 26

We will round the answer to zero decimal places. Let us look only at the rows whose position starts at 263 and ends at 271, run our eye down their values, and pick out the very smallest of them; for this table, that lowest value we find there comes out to 459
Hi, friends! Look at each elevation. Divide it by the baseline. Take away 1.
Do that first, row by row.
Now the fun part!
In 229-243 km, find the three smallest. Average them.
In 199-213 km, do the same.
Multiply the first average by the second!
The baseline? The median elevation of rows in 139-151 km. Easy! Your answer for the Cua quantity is 0.11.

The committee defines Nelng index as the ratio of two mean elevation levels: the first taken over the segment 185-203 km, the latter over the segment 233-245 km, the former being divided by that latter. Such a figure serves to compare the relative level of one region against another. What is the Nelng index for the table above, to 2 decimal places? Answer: 0.71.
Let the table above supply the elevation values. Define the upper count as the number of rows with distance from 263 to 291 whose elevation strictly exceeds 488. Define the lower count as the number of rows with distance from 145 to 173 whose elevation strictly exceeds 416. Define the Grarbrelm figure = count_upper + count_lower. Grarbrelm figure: 14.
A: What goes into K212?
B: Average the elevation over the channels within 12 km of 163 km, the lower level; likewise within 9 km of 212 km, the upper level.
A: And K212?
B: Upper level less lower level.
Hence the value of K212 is -51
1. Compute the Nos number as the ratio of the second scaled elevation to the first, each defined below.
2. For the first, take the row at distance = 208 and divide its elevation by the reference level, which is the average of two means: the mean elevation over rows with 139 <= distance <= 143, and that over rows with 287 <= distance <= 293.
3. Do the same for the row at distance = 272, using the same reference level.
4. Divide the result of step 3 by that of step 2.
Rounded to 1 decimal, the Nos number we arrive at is 1.2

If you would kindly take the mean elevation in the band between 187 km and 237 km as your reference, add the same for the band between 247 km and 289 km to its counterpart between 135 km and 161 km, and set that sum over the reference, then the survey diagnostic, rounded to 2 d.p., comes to 2.36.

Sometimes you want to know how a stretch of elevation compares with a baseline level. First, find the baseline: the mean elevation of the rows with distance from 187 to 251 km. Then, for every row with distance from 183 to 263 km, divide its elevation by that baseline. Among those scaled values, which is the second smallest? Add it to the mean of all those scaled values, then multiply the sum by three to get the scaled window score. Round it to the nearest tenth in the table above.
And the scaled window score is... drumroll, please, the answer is 4.8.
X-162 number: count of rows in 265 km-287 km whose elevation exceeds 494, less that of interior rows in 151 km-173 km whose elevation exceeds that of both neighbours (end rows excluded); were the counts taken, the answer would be -3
